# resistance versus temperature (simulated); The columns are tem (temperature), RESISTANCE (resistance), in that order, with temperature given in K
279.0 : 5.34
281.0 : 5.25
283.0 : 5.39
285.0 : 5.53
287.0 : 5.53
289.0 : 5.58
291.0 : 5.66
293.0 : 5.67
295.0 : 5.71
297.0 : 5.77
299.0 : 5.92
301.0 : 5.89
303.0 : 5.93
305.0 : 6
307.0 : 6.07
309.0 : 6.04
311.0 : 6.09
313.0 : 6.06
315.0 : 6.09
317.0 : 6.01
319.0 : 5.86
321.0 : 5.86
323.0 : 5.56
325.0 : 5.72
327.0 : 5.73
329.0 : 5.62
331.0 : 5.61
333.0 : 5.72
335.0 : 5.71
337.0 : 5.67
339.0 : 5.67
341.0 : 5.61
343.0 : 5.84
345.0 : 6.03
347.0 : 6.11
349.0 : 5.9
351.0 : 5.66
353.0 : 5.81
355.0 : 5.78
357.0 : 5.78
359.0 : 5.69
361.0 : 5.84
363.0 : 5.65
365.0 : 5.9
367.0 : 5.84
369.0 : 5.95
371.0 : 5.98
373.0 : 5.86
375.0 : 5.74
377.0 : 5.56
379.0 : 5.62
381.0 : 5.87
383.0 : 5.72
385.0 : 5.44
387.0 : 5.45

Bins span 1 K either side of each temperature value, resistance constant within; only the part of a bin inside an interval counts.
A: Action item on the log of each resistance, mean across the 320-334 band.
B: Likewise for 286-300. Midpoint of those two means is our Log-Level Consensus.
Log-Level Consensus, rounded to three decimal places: 0.755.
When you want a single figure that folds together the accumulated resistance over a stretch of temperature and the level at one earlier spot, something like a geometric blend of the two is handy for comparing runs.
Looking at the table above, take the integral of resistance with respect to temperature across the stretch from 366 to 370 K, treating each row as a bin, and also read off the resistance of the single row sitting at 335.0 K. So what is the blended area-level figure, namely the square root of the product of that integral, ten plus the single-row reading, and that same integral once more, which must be 93.5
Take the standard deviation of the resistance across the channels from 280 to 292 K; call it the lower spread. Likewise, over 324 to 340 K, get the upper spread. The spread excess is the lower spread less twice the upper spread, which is 0.05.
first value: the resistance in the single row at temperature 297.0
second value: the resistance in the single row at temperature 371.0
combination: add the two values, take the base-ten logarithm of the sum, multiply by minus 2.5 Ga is -2.68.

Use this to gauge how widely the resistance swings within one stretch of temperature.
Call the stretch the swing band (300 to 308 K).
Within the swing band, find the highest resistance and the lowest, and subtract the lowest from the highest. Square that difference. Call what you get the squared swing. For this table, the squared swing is 0.03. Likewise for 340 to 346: 0.18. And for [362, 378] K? 0.18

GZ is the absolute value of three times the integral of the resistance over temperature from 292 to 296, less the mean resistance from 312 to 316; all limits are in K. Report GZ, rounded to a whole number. 62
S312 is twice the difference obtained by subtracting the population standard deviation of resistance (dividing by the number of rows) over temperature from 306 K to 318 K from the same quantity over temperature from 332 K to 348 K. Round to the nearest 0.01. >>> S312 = 0.29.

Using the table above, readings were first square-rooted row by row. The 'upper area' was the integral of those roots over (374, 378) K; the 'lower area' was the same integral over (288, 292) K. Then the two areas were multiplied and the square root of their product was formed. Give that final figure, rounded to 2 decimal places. 9.50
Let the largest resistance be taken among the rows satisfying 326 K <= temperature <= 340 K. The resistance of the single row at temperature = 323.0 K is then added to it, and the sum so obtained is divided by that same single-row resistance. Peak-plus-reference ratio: 2.031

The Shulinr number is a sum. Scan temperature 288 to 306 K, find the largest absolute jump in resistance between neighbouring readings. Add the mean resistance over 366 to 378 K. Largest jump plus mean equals 5.97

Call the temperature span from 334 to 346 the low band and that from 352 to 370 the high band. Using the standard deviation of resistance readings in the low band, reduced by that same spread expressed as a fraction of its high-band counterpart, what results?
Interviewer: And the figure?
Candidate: -1.5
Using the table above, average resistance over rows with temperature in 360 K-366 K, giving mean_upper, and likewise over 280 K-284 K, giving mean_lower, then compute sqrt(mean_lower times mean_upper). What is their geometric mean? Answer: 5.55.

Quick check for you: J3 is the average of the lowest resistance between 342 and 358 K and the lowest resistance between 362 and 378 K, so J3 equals 5.61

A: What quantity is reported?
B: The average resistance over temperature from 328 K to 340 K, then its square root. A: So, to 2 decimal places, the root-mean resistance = 2.38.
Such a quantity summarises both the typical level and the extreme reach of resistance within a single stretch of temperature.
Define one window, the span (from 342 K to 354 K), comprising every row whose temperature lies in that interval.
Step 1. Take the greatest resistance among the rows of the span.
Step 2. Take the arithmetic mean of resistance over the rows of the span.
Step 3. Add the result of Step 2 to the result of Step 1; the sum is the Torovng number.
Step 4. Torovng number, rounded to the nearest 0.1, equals 12.0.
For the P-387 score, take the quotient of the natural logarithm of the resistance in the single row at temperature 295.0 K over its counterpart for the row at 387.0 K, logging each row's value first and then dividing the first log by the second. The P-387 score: 1.03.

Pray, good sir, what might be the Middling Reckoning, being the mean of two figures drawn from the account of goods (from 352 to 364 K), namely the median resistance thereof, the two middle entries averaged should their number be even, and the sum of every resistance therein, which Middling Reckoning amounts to 20.2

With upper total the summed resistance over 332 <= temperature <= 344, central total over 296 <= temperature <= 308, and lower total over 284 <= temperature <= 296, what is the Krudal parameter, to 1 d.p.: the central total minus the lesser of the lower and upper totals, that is 1.9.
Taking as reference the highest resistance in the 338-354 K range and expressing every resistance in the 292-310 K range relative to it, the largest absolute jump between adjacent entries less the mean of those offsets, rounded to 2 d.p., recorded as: 0.37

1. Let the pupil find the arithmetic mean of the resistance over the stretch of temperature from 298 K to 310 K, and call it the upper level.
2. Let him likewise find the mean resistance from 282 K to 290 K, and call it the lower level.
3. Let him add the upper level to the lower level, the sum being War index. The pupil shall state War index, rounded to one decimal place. 11.5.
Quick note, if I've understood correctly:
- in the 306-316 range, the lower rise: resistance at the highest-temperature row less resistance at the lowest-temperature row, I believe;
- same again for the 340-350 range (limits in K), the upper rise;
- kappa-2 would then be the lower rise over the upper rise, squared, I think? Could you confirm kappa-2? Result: 0.0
